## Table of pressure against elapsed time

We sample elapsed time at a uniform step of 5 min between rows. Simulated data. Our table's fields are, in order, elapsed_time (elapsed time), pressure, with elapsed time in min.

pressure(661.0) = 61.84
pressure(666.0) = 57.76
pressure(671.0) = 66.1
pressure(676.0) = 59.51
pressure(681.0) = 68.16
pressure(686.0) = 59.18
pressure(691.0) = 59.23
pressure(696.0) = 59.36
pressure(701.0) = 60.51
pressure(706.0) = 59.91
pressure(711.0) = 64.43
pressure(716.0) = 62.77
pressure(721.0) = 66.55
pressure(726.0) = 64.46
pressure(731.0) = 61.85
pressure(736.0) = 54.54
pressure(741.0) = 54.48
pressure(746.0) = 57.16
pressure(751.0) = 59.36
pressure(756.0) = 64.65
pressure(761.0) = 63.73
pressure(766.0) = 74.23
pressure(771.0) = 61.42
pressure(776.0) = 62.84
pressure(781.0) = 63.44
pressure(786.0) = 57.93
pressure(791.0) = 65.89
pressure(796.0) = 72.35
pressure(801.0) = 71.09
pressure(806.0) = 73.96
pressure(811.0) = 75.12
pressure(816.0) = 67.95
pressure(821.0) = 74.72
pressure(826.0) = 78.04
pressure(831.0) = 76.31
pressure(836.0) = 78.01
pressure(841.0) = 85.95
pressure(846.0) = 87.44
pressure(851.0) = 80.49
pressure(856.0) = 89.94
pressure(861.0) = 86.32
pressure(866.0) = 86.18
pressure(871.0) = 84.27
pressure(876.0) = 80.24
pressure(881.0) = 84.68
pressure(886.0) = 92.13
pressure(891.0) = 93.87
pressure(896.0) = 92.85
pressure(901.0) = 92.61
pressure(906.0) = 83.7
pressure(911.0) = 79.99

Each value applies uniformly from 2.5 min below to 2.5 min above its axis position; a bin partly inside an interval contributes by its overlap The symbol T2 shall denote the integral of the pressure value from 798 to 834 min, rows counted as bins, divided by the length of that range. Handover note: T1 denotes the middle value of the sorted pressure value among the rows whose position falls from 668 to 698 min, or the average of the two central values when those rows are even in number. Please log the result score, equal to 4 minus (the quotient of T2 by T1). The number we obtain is 2.76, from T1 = 59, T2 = 74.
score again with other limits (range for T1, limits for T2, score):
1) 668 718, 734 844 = 2.87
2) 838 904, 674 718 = 3.29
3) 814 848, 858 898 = 2.88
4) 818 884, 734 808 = 3.24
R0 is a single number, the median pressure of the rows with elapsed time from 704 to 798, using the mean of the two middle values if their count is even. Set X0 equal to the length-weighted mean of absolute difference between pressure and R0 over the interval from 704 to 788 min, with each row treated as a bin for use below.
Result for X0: 3.4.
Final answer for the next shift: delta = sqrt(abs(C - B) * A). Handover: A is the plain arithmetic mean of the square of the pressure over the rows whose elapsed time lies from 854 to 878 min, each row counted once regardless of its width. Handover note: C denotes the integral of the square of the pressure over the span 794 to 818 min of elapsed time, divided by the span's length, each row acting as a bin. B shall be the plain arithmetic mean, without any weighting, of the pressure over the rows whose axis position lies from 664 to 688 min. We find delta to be 6134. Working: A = 7301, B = 62.1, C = 5215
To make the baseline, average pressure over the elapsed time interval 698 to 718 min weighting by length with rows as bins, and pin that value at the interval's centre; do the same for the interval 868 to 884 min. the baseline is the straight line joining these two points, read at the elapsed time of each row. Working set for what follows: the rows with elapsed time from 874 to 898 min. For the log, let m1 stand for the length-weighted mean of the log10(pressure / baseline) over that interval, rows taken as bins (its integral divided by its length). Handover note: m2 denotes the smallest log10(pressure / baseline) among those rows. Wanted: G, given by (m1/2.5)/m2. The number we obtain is -0.47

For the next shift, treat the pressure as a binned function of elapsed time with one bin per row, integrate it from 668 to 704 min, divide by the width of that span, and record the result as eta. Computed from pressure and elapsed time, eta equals 62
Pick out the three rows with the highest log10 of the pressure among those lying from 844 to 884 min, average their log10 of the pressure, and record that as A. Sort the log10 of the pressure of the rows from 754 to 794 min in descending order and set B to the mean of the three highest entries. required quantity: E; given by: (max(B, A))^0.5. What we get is 1.39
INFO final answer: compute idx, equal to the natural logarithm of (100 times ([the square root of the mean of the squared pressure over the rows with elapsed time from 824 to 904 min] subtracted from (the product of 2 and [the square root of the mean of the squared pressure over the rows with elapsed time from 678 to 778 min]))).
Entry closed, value 8.3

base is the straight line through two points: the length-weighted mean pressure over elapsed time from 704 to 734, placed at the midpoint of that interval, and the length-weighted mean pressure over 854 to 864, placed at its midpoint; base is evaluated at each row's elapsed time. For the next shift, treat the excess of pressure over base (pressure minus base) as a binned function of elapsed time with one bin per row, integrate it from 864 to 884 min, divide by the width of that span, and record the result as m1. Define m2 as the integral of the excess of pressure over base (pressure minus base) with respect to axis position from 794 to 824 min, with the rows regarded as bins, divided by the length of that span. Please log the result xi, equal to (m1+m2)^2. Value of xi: 171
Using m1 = -7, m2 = -6.5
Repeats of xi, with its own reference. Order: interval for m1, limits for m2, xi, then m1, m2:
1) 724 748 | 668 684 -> 1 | -8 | 8.6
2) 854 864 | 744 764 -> 60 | 0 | -7.8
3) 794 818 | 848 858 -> 67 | -6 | -1.8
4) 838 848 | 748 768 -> 16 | 1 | -5.1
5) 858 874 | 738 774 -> 128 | -4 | -7.7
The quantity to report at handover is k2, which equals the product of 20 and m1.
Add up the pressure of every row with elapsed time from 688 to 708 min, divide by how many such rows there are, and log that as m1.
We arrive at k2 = 1195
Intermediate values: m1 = 60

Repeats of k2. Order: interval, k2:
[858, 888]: 1713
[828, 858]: 1660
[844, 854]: 1679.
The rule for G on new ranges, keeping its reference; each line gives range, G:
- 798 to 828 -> 0.10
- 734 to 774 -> 0.22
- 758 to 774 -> 0.15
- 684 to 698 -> 0.16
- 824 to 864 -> -0.98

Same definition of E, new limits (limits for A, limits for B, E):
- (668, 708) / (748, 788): 1.35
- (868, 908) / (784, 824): 1.40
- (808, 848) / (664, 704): 1.39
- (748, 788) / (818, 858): 1.39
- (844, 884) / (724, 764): 1.39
